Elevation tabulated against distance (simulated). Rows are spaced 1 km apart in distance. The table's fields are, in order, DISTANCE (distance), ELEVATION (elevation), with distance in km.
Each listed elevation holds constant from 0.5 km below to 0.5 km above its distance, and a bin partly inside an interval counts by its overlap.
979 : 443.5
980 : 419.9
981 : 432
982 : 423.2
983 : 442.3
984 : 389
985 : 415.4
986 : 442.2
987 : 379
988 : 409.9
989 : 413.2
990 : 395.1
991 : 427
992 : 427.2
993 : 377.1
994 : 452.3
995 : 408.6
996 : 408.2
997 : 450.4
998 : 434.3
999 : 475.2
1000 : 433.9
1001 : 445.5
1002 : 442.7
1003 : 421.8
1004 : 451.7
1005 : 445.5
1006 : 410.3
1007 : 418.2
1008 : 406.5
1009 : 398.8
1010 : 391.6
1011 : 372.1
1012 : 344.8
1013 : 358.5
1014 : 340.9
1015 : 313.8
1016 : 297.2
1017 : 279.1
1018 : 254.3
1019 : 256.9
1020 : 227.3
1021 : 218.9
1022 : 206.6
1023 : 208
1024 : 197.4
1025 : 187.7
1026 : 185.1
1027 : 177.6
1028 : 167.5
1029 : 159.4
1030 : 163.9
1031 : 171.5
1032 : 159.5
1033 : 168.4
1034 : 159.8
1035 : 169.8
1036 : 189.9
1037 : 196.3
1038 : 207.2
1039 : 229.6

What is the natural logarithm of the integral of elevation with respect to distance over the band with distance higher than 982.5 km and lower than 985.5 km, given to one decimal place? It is 7.1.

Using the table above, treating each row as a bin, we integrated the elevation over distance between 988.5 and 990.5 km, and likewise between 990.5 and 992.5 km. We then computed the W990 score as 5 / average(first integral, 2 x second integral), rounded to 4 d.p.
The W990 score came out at 0.0040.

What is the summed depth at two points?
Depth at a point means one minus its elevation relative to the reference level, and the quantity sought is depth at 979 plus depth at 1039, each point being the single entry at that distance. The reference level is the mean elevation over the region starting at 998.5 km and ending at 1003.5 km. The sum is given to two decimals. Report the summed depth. 0.48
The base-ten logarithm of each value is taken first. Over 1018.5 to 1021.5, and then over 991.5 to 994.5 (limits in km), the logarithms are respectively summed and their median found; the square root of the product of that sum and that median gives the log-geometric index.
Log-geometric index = 4.32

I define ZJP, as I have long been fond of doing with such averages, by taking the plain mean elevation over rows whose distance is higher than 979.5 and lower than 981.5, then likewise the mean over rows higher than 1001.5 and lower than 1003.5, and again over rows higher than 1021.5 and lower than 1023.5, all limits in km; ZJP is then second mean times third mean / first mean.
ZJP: 210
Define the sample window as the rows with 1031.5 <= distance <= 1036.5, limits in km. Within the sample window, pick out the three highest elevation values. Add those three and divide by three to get 176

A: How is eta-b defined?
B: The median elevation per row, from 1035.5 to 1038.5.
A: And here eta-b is 196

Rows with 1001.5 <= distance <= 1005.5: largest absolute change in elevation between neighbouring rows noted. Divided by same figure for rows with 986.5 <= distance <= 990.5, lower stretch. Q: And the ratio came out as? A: 1.0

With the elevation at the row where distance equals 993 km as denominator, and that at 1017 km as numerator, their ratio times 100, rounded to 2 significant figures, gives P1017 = 74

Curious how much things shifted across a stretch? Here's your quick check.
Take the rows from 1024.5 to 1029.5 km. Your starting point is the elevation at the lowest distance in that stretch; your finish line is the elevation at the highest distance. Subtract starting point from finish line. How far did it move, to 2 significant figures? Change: -28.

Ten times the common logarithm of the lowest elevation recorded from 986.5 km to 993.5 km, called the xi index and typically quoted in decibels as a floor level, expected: 25.8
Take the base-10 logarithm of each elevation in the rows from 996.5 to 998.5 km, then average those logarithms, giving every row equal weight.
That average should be 2.65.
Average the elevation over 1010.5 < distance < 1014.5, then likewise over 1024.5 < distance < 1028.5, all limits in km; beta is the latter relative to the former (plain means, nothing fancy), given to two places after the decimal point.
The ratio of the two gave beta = 0.51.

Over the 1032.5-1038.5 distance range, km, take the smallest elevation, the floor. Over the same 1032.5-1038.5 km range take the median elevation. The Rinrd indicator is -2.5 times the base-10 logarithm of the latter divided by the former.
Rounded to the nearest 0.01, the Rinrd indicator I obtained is -0.13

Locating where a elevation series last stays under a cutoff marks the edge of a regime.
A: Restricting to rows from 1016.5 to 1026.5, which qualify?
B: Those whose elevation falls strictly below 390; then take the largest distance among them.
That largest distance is 1026 km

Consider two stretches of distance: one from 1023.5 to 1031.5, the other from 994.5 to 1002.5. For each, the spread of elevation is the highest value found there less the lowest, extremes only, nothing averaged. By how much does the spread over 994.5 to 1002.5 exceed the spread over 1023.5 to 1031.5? 29.0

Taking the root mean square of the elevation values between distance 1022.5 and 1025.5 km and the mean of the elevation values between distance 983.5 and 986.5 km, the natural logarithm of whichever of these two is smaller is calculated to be 5.29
